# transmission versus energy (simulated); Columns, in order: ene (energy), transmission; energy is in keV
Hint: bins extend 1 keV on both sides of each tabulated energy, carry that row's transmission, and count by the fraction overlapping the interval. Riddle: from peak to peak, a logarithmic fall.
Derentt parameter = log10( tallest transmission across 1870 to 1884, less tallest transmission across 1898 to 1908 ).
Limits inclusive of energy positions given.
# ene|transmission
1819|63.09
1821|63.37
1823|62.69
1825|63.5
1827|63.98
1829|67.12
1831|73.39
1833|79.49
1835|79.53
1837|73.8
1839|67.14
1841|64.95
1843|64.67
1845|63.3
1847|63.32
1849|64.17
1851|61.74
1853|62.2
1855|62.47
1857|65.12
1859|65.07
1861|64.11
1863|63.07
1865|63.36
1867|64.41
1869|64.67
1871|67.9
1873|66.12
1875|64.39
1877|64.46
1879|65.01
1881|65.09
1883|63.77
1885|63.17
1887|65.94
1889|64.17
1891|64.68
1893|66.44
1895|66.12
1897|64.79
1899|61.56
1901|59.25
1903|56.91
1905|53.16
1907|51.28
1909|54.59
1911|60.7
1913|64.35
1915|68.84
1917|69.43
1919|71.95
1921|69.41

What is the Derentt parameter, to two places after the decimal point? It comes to 0.80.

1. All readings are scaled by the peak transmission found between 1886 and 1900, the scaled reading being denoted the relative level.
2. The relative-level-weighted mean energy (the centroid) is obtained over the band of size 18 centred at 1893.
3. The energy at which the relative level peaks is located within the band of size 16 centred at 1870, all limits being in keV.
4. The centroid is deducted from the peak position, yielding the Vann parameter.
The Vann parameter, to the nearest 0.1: -21.9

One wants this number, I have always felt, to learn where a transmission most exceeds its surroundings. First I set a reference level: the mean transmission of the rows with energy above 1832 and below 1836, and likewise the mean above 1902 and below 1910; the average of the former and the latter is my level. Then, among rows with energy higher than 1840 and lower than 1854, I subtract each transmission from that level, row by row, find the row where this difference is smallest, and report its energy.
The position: 1841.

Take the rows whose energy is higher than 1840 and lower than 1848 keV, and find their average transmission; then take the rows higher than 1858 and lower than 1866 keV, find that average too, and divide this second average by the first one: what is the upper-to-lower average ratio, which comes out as 1.00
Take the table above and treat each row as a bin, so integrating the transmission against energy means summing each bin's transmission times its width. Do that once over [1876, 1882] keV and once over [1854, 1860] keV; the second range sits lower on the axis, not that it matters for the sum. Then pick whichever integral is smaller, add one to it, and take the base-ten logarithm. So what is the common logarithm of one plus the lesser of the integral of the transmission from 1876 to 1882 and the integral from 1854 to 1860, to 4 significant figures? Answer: 2.587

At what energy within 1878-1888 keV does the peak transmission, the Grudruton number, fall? 1887 keV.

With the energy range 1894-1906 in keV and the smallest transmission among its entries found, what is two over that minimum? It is 0.0376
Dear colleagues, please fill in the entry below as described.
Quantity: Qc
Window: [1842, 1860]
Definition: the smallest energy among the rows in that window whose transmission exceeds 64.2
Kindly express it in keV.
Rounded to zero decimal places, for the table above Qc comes 1843 keV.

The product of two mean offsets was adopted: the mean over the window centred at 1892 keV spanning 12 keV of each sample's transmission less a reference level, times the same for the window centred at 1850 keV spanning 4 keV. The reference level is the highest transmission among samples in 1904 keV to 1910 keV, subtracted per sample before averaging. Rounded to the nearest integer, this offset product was 90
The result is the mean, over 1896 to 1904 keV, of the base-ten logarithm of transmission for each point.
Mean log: 1.78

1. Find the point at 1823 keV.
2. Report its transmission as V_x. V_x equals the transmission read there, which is 62.69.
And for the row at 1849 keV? 64.17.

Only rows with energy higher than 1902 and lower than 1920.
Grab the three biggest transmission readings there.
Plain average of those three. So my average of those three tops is 70.1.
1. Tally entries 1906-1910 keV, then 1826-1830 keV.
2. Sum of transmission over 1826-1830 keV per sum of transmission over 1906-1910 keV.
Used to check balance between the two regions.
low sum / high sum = 1.24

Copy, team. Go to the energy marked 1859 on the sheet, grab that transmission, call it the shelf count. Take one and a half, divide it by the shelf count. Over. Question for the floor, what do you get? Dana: 0.0231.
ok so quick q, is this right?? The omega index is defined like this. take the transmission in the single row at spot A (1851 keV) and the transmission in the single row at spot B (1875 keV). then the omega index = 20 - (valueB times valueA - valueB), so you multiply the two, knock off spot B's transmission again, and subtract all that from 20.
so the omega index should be -3891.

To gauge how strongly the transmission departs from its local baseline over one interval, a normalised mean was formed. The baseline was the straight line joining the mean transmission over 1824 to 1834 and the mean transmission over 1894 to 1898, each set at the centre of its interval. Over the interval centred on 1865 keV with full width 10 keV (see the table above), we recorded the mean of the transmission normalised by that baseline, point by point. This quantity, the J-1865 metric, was 0.950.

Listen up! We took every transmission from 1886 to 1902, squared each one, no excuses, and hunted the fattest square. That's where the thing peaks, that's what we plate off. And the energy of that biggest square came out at 1893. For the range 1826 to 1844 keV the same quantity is 1835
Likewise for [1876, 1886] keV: 1881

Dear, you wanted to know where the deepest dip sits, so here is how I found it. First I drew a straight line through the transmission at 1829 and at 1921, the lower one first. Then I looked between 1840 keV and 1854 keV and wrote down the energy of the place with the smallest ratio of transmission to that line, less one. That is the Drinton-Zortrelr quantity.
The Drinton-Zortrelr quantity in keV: 1851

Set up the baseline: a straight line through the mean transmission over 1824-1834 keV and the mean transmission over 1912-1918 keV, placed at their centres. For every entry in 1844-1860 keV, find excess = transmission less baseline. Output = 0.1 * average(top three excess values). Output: -0.41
